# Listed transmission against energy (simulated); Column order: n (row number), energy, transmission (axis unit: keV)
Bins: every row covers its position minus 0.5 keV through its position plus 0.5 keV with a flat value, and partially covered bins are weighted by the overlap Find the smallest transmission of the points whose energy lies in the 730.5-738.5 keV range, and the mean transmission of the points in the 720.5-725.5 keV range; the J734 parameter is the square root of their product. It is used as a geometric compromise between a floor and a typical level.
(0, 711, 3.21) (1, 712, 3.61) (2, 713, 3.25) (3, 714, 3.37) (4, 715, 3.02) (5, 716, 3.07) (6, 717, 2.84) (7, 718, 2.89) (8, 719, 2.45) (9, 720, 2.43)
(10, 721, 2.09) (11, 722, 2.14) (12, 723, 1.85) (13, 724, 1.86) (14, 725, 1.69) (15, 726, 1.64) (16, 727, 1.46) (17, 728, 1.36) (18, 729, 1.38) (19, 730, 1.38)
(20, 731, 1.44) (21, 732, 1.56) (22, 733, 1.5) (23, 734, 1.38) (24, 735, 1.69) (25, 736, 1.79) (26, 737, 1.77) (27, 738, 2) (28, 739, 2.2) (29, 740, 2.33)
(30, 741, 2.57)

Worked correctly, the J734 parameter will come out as 1.6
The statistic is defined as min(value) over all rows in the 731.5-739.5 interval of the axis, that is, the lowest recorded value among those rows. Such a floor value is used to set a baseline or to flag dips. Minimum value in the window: 1.38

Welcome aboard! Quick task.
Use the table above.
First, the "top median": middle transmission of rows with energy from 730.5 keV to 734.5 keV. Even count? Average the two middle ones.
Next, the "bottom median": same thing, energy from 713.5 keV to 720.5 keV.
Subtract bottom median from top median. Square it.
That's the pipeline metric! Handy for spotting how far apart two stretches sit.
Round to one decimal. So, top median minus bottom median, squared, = 2.0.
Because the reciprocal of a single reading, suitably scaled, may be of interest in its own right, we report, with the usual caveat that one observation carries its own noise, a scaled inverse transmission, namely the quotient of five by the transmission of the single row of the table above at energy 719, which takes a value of 2.0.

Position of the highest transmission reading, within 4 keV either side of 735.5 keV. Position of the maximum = 739 keV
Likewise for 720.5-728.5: 722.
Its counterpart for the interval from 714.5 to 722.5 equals 716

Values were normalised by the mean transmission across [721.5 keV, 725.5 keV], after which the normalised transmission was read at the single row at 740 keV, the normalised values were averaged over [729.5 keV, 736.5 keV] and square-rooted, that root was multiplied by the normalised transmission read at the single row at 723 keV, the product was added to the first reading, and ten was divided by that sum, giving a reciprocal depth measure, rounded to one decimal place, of 4.7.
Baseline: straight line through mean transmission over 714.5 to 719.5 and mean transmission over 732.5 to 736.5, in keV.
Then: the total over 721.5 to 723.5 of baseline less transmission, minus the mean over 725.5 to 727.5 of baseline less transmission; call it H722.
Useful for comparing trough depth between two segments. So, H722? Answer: 0.31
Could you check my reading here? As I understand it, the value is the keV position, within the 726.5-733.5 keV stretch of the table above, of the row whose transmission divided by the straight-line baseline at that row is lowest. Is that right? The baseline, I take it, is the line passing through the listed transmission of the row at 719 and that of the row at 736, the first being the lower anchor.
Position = 728 keV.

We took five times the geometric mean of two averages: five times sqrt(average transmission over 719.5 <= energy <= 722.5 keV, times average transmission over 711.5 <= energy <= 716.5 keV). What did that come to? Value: 13.5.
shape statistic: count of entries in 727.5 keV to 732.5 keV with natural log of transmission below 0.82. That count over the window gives 5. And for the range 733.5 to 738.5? 5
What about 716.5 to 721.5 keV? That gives 1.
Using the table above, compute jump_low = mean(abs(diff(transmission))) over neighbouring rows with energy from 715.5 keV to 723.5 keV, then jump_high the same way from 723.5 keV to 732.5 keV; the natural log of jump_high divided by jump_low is -0.8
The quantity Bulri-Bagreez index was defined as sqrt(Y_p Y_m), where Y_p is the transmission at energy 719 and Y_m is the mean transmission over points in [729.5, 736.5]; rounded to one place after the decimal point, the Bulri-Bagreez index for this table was 1.9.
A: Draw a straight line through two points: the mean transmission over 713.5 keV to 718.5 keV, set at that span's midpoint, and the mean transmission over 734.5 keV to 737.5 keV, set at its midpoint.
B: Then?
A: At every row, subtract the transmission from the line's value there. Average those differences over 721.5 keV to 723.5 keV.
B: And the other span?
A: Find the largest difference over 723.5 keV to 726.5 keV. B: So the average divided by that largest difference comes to 0.81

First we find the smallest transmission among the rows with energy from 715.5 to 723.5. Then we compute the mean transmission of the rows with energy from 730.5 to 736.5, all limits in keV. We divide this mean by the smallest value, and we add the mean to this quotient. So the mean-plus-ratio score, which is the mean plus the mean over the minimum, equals 2.4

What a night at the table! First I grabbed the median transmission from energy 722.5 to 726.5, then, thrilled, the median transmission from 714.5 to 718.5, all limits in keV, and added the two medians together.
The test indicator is 4.7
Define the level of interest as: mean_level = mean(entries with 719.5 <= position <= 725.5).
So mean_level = 2.0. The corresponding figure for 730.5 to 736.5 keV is 1.6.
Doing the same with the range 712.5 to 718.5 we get 3.1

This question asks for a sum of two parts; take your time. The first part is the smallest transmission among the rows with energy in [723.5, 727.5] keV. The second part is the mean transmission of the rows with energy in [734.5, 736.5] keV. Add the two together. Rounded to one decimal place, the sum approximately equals 3.2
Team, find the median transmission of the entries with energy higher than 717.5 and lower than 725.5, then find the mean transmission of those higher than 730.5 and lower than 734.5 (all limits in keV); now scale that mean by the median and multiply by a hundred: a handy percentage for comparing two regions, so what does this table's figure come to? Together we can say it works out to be 70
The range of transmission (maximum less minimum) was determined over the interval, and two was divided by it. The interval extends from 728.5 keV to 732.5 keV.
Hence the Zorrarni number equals 11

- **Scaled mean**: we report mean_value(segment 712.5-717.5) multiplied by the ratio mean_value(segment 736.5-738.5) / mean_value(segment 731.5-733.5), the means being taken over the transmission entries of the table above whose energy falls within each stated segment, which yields 3.8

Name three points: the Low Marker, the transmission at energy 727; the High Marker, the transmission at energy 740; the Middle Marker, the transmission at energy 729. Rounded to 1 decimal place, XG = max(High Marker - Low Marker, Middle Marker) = 1.4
